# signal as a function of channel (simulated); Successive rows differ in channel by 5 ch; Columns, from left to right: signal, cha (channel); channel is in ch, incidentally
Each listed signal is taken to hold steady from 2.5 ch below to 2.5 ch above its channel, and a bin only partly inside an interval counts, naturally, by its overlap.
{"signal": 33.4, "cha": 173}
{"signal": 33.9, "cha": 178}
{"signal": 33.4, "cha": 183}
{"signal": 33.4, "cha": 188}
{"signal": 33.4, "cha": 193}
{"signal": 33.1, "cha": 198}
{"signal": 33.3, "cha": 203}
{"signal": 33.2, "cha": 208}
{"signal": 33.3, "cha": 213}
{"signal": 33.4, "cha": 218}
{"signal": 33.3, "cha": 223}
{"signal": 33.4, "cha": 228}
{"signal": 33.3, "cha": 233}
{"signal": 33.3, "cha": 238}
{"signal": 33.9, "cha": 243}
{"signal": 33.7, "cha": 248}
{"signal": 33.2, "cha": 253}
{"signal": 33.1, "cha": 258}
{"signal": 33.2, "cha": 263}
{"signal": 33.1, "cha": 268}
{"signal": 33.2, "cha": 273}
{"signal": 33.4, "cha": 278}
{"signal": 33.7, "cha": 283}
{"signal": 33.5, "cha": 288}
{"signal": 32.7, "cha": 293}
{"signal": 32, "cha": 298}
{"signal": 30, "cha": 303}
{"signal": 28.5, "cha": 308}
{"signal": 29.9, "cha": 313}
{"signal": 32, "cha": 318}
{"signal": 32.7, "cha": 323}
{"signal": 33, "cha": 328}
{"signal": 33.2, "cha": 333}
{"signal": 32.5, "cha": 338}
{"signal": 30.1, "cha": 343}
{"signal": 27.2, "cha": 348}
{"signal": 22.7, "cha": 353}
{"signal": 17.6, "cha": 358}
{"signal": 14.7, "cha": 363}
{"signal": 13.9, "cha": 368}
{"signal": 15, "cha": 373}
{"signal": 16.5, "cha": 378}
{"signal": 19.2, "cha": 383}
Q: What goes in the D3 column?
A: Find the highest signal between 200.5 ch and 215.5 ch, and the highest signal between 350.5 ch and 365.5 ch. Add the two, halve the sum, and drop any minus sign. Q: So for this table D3 28.0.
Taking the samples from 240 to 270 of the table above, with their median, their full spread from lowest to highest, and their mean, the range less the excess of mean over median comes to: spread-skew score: 0.6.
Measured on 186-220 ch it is 0.3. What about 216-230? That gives 0.1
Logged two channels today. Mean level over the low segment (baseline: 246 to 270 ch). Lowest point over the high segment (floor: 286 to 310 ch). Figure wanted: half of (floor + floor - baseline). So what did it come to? 12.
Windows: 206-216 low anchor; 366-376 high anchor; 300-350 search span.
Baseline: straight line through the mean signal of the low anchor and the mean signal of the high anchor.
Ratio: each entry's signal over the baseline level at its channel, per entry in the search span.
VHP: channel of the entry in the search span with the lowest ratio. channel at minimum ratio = 308 ch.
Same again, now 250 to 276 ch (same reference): 253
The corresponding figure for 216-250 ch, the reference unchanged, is 218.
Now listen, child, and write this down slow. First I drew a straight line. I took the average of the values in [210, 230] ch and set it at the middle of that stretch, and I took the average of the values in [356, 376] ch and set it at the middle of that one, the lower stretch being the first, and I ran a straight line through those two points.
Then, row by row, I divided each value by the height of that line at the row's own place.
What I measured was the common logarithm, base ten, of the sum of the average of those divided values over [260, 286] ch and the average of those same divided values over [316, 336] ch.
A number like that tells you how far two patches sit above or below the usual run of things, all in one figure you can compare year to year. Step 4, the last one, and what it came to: 0.46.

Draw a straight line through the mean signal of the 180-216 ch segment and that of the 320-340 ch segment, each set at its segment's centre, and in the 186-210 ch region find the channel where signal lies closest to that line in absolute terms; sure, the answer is 203 ch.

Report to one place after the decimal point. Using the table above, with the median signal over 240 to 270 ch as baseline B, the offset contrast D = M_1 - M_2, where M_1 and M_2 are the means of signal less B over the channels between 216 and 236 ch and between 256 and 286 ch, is 0.1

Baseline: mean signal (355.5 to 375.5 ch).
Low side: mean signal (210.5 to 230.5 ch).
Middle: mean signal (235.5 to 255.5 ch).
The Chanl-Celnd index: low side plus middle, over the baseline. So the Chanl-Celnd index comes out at 4.37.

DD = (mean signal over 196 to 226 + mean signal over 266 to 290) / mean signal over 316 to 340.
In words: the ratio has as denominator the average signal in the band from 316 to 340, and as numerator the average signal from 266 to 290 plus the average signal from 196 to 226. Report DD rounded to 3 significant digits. 2.04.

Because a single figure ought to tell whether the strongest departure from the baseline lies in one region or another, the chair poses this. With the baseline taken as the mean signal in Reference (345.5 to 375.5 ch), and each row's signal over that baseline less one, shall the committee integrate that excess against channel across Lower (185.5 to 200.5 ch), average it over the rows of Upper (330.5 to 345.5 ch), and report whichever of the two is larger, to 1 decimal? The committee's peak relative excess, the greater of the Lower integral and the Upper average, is 12.0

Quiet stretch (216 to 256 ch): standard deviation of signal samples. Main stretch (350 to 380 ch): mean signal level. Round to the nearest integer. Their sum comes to 17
